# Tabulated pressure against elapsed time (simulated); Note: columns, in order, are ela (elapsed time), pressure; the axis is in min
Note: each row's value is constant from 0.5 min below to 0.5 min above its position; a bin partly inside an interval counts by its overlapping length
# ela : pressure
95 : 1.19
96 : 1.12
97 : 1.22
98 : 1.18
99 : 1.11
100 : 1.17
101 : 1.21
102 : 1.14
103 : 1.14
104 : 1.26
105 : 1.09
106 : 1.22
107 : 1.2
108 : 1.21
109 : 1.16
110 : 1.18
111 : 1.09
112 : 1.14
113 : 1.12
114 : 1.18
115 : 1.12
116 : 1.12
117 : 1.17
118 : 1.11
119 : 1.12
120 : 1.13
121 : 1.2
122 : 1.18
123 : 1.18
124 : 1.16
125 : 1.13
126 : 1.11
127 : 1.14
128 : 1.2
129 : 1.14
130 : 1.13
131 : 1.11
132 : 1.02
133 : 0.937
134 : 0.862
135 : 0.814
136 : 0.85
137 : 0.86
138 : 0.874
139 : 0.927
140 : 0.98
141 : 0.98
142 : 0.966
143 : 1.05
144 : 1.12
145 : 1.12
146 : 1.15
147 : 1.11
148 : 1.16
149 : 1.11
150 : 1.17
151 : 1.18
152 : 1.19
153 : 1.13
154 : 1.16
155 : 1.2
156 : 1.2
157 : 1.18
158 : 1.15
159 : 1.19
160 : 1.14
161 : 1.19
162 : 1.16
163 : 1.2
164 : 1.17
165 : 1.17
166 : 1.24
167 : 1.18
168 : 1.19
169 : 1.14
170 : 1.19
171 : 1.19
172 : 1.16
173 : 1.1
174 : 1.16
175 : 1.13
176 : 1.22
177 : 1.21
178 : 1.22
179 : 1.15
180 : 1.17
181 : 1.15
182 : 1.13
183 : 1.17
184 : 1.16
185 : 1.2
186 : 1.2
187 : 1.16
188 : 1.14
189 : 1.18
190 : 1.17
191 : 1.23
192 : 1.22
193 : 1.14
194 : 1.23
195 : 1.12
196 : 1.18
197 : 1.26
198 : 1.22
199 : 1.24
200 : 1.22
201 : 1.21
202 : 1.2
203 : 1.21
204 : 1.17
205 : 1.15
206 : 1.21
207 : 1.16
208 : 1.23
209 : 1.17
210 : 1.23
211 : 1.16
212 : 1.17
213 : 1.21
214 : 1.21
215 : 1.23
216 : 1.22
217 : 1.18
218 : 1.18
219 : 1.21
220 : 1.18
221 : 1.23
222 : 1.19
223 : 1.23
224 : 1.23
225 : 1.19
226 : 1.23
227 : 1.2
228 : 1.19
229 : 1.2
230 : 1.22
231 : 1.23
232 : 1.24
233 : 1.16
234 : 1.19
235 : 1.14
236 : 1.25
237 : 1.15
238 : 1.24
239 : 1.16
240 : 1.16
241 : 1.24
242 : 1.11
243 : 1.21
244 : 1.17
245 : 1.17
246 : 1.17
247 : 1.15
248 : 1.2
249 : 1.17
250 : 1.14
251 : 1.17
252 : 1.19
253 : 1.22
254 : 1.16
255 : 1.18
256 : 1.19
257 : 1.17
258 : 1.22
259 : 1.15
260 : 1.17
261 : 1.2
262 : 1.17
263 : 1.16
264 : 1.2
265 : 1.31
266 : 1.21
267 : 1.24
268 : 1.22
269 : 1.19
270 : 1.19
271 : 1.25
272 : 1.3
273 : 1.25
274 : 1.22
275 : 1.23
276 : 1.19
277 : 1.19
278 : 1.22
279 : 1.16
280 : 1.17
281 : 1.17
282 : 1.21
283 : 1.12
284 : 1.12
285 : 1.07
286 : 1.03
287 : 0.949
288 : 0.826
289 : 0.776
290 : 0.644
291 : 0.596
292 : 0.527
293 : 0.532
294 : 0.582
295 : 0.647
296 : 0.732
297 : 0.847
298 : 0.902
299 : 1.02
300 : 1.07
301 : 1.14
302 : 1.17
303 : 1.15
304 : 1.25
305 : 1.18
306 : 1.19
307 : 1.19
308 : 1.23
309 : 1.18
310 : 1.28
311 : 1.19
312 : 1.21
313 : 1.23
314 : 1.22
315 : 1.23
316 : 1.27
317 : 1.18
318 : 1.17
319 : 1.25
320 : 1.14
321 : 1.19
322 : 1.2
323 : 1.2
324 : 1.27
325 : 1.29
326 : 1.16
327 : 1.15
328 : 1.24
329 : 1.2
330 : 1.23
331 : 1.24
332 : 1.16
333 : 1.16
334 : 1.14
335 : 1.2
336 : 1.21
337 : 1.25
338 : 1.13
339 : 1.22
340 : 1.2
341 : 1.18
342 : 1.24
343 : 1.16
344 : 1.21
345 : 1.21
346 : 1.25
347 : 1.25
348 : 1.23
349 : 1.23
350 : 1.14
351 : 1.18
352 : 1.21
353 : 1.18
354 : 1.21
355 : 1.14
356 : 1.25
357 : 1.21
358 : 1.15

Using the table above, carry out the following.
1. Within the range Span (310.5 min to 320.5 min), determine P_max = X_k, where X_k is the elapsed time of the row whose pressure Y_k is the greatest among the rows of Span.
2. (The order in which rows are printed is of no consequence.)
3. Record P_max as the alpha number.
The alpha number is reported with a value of 316 min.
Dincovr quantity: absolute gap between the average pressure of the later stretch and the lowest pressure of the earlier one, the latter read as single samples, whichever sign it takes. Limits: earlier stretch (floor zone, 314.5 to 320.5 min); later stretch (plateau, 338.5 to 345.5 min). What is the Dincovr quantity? 0.06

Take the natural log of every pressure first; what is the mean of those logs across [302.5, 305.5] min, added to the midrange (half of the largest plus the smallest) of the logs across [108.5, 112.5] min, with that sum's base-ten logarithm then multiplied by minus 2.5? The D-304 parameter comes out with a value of 1.30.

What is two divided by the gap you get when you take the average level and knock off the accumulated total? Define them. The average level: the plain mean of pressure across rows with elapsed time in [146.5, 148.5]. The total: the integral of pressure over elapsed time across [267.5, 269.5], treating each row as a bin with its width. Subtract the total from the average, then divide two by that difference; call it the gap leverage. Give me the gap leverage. -1.57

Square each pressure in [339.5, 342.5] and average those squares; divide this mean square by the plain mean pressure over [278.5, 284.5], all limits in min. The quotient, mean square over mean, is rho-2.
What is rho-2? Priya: 1.26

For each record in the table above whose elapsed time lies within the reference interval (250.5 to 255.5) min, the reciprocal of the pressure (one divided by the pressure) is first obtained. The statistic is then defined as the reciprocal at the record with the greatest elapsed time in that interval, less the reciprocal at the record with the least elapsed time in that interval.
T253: -0.007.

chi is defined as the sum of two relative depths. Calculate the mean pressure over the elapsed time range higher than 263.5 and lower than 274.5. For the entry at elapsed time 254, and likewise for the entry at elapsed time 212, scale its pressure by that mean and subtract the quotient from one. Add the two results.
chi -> 0.11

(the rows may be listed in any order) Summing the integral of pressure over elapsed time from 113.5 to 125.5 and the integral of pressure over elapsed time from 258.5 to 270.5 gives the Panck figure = 28.2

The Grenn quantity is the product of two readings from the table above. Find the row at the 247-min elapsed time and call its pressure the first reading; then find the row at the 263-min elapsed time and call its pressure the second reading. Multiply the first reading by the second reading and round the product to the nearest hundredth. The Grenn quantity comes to 1.33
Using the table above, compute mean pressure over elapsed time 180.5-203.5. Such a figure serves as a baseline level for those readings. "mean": 1.19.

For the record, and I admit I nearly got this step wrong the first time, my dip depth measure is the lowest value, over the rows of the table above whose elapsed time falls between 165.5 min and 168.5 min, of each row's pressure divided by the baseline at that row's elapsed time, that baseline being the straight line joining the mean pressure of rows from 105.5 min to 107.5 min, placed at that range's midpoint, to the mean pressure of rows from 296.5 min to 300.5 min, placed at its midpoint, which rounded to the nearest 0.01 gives 1.04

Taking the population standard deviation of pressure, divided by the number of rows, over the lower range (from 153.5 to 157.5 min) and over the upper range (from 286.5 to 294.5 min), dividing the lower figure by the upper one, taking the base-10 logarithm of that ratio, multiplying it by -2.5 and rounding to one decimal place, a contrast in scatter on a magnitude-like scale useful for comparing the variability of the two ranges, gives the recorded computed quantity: 2.3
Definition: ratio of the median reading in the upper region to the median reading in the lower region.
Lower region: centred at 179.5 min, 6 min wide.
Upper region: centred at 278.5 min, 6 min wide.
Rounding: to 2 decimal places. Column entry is 1.02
